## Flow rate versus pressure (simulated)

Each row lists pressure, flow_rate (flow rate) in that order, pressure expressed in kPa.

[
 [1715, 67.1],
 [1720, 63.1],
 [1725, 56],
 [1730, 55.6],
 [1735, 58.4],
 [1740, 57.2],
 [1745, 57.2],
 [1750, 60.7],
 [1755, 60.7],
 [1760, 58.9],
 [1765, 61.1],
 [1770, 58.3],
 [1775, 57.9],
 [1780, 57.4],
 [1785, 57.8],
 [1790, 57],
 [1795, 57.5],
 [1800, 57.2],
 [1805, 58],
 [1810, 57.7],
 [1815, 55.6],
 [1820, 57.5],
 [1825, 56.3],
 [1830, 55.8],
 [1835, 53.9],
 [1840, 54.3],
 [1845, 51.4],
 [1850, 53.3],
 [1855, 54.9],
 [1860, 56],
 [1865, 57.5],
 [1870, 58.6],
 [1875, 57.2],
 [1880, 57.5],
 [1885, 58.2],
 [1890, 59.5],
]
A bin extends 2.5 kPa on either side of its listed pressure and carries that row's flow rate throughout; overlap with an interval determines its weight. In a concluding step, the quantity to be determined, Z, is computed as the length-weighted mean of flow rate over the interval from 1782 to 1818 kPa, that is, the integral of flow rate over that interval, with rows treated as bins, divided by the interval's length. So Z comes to 57.3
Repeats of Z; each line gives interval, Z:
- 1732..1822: 58.1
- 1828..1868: 54.7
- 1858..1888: 57.6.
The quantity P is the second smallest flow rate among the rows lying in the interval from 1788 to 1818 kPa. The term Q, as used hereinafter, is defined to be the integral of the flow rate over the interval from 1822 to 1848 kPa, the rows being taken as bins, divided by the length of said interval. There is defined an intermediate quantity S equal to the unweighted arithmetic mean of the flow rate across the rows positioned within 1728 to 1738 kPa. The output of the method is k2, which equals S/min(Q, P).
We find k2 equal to 1.05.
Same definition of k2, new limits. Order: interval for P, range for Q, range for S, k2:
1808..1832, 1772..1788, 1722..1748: 1.02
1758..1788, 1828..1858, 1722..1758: 1.07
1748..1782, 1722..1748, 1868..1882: 1.01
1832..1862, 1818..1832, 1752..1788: 1.10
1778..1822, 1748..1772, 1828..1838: 0.96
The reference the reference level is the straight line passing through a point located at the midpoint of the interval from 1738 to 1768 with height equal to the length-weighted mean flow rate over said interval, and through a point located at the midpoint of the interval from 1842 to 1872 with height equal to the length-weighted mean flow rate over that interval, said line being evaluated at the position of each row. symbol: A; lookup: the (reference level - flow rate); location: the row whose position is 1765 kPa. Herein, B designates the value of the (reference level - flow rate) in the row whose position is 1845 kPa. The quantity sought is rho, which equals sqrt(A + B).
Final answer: 1.4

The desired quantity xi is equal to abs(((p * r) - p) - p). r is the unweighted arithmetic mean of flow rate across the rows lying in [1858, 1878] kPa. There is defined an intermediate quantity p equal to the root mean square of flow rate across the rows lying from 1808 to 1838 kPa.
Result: 3106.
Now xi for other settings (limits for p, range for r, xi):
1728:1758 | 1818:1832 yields 3181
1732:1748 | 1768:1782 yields 3218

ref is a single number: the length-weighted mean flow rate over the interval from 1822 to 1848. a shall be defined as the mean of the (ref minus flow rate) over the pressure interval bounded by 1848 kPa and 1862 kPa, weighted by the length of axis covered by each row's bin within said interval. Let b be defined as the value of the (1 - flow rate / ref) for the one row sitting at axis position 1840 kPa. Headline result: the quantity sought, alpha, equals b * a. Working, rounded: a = -0.4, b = 0.001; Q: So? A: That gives 0.00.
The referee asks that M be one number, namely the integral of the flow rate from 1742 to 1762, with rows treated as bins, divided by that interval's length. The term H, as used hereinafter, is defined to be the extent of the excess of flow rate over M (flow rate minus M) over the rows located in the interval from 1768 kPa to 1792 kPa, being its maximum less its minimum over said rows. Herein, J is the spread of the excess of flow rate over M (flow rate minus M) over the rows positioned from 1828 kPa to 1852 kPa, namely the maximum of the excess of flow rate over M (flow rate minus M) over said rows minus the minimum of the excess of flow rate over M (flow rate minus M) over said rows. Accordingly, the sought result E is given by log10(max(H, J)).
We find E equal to 0.64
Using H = 1.3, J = 4.4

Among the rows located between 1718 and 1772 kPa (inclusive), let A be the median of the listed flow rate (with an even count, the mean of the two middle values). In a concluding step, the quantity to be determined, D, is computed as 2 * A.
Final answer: 117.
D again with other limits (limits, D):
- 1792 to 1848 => 113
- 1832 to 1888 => 112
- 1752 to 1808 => 116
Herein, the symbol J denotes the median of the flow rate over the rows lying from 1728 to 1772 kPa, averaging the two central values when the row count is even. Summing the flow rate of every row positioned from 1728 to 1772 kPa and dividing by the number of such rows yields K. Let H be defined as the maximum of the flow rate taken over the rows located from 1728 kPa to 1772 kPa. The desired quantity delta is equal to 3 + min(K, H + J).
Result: 61.7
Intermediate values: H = 61.1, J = 58.4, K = 58.7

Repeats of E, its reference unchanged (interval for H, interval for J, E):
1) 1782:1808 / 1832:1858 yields 0.54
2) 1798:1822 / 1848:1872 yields 0.72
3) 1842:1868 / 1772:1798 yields 0.79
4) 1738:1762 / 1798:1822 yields 0.54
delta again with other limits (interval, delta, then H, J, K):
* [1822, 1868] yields 57.8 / 57.5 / 54.9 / 54.8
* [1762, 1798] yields 61.1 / 61.1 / 57.8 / 58.1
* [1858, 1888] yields 60.5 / 58.6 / 57.5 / 57.5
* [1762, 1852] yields 59.6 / 61.1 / 57.3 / 56.6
